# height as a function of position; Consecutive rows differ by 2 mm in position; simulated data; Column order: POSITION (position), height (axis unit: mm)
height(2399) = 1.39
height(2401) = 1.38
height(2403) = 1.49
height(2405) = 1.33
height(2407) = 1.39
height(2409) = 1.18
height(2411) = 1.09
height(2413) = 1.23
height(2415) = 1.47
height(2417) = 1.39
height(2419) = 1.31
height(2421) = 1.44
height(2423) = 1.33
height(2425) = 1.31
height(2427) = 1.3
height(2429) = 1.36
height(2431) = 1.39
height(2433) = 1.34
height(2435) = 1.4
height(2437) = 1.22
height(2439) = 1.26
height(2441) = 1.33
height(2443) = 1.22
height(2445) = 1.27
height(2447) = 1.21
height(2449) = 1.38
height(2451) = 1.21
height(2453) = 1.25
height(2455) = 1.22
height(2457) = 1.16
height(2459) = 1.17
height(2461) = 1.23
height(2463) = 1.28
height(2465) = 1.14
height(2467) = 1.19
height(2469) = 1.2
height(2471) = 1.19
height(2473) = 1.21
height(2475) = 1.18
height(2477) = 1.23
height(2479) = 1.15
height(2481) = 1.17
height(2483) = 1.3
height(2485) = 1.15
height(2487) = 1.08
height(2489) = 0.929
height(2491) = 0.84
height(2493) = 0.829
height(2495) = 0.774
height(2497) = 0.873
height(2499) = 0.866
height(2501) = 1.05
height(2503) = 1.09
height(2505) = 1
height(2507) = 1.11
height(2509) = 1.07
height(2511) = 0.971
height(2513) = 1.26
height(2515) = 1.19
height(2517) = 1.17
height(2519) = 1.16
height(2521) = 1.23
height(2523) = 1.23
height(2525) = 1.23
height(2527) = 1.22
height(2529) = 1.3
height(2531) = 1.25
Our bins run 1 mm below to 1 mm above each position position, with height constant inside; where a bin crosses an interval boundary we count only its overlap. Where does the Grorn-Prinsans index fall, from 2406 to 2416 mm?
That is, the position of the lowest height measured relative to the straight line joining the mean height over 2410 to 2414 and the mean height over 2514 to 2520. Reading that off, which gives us 2411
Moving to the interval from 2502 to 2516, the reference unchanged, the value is 2511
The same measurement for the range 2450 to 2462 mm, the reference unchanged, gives 2457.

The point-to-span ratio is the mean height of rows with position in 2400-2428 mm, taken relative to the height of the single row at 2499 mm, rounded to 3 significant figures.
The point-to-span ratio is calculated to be 1.54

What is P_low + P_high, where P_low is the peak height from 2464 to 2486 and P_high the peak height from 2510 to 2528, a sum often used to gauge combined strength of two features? 2.56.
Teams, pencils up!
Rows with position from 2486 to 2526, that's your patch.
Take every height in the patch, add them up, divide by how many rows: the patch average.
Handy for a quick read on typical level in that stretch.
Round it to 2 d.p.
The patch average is 1.05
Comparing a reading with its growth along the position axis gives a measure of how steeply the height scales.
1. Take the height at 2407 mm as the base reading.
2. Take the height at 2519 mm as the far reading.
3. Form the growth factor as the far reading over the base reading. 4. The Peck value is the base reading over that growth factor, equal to 1.67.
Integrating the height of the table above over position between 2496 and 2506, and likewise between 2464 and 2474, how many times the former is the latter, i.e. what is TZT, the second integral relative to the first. 1.22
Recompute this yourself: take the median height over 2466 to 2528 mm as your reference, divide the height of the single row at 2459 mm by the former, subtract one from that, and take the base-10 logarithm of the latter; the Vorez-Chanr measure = -2.06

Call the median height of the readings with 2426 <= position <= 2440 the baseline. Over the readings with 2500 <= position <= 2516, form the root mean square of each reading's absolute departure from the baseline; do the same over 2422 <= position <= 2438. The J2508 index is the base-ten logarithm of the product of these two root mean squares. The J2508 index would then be -1.85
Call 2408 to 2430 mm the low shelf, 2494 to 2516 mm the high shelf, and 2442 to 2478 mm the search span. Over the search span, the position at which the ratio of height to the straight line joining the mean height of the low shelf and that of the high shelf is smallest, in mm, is 2457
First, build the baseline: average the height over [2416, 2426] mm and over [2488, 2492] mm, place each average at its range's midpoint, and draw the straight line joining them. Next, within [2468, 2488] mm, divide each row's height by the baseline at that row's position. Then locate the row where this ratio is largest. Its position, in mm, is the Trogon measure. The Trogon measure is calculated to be 2483 mm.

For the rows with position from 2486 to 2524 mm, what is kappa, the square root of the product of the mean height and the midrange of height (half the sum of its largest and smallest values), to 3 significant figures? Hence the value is 1.03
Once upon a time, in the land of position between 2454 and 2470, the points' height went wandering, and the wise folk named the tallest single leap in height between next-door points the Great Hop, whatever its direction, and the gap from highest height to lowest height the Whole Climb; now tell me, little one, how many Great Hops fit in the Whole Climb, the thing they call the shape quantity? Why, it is 1.00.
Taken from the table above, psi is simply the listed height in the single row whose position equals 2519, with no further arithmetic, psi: 1.16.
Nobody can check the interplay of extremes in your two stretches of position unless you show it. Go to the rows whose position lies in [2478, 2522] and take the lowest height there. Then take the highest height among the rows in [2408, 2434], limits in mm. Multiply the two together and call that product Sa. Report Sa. 1.14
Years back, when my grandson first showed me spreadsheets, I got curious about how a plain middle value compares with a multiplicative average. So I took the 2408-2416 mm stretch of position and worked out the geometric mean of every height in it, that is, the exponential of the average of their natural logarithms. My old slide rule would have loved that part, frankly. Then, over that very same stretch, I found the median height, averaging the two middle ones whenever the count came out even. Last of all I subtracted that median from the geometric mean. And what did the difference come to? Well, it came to 0.030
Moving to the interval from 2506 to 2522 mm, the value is -0.023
